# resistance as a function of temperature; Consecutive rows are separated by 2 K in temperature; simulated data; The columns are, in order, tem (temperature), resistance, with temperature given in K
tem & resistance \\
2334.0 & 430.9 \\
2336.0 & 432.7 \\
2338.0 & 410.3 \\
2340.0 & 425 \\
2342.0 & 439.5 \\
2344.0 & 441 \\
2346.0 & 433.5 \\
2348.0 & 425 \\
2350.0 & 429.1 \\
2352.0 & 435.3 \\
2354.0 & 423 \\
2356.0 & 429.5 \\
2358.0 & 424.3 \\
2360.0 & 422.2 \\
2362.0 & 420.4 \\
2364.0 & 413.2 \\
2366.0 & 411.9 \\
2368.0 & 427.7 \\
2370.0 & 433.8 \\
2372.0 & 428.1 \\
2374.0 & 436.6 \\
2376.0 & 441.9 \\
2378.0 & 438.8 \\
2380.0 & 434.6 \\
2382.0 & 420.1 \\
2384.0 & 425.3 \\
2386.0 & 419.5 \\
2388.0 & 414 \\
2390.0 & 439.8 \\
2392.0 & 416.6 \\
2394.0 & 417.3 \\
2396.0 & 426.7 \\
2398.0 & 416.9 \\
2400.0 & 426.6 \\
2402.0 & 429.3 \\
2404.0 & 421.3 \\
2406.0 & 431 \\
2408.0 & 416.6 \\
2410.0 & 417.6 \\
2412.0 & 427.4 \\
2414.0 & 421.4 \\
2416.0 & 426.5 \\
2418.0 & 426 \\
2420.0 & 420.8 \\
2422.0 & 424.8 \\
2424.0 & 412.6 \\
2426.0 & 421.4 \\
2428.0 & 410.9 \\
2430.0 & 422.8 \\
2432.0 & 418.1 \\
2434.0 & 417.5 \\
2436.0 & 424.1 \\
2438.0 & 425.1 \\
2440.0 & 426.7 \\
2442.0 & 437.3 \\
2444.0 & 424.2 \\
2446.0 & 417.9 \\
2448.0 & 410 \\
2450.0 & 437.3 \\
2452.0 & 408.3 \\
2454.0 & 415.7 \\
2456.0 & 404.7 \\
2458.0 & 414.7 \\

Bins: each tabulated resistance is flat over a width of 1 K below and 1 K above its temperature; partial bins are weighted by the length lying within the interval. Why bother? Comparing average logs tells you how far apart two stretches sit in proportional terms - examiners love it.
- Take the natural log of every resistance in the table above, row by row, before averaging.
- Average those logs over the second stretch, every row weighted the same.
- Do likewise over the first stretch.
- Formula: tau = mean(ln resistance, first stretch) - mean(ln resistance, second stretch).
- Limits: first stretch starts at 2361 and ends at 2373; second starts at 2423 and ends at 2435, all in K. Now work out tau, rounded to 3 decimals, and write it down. 0.012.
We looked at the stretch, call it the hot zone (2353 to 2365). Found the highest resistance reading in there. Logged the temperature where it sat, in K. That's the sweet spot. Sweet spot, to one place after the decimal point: 2356.0 K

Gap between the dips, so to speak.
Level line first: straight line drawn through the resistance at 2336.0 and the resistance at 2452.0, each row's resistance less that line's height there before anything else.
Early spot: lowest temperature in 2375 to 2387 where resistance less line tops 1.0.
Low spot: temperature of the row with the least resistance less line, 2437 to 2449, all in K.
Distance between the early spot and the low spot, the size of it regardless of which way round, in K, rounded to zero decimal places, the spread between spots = 72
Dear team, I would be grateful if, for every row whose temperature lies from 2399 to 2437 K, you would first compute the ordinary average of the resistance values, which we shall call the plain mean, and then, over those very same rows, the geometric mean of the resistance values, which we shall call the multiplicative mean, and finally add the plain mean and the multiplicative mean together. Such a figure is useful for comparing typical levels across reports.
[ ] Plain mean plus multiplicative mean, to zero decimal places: 844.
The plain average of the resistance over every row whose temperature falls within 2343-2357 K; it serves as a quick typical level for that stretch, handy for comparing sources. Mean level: 431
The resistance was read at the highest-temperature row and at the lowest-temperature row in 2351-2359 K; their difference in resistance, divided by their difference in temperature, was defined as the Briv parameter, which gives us -1.8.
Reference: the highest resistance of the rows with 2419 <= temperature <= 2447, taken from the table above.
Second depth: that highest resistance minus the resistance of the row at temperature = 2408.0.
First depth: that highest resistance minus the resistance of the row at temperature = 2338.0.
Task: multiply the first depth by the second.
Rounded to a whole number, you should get 559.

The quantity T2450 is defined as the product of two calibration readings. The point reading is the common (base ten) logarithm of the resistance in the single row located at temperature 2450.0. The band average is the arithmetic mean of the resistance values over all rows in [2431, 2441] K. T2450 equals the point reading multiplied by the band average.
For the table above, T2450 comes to 1115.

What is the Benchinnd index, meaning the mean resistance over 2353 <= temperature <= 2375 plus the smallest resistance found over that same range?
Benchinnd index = 837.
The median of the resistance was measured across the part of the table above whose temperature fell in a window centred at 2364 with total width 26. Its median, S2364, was 428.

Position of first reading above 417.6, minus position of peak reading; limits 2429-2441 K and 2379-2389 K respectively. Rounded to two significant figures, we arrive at 50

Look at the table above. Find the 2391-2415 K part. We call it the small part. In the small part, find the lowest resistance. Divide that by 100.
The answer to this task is 4.166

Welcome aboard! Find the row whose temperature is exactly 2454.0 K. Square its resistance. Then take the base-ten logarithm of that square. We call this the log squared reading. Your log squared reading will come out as 5.24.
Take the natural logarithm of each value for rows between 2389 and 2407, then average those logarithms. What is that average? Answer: 6.05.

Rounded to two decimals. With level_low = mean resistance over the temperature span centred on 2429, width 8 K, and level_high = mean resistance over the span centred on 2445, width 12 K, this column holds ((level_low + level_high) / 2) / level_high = 0.99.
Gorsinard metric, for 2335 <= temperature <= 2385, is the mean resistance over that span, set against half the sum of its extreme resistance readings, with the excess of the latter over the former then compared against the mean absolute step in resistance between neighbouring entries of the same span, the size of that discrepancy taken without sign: 10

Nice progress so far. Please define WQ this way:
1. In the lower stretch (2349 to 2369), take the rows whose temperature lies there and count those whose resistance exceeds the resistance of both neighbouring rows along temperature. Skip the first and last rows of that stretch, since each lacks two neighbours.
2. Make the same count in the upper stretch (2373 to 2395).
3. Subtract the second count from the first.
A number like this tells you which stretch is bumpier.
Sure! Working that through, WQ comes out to -1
